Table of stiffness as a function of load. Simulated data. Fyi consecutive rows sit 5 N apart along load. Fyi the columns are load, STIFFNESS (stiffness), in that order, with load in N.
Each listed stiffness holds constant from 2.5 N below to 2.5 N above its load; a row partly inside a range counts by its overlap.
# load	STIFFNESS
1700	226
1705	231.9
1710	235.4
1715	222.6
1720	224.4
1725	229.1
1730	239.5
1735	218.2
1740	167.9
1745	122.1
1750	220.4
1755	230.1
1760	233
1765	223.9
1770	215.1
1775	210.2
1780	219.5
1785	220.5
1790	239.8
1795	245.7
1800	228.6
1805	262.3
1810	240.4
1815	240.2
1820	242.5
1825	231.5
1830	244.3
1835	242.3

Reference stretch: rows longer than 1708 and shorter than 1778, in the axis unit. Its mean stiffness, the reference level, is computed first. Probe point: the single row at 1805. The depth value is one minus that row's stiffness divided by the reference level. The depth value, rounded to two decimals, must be -0.23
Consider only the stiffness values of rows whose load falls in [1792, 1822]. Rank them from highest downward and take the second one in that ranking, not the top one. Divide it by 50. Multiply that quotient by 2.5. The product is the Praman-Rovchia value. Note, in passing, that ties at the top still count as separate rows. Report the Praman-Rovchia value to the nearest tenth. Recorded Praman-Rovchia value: 12.3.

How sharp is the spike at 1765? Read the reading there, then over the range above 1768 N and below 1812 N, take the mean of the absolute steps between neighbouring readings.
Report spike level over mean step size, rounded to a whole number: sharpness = 16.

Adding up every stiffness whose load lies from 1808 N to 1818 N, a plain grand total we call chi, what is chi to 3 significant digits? 481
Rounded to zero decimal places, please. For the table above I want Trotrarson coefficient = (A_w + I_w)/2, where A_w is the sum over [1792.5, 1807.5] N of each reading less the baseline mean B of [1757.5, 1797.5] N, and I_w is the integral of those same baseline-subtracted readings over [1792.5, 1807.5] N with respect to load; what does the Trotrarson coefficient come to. 176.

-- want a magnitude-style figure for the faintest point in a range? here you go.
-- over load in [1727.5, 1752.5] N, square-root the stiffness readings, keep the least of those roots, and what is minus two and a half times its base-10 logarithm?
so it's -2.61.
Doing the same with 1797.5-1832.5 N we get -2.95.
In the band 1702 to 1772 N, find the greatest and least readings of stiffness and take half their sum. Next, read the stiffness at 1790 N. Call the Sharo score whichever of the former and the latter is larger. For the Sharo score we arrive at 240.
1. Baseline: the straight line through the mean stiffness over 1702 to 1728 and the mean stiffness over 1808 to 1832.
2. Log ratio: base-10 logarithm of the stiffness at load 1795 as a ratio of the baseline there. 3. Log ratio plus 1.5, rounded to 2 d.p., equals 1.52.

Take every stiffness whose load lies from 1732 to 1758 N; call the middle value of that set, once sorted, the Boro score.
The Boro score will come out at 218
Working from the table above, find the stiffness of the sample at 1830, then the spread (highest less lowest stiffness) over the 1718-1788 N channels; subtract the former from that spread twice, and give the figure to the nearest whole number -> -371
